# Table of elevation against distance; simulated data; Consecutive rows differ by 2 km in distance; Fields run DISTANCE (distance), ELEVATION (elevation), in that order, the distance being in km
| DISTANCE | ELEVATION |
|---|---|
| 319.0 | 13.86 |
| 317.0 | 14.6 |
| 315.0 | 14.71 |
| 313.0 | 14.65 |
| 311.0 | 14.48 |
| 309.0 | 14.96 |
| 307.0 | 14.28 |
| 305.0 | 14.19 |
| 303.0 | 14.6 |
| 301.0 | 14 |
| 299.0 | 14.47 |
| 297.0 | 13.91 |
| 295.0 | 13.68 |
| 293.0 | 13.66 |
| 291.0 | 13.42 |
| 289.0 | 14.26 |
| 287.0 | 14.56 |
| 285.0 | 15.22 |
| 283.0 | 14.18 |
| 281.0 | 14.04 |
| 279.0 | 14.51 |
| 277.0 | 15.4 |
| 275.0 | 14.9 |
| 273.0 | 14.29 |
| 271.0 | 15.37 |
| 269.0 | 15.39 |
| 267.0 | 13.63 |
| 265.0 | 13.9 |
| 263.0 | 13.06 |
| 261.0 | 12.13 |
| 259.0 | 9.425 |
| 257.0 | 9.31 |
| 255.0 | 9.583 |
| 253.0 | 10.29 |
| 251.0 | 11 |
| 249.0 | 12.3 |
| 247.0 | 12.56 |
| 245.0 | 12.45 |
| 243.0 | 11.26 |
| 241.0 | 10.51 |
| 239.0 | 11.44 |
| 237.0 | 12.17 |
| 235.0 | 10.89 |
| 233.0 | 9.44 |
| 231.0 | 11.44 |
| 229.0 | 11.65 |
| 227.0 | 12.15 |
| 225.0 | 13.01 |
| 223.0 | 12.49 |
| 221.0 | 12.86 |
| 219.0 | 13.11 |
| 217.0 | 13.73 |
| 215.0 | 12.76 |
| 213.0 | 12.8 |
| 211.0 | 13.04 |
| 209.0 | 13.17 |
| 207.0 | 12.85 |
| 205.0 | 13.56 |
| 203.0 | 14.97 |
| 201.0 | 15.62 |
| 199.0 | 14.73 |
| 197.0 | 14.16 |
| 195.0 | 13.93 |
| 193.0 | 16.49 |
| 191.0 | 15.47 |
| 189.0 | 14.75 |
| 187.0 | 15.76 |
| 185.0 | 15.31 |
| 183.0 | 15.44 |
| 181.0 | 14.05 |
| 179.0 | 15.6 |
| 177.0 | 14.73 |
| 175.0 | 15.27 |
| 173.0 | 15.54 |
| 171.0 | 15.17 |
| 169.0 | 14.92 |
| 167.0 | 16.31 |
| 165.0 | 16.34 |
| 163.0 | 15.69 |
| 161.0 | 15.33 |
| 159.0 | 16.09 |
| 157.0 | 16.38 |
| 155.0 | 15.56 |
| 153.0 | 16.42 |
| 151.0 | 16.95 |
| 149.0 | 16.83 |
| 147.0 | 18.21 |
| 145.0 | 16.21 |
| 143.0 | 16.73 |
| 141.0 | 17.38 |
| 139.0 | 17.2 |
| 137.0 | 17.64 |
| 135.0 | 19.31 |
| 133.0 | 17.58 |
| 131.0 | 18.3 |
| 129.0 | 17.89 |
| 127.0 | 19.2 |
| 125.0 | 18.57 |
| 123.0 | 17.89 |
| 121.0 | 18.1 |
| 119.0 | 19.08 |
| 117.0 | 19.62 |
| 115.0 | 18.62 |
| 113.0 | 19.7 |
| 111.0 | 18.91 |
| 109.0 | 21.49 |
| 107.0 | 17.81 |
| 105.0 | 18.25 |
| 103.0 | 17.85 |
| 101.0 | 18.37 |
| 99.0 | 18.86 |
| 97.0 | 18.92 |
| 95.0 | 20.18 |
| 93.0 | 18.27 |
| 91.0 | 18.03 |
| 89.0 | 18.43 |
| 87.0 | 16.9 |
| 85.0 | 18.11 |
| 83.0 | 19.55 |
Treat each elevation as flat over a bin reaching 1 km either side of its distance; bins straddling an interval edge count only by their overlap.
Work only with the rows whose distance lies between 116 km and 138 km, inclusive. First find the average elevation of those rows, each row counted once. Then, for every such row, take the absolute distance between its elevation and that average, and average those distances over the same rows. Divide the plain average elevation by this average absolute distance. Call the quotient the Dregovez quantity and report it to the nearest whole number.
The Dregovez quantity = 30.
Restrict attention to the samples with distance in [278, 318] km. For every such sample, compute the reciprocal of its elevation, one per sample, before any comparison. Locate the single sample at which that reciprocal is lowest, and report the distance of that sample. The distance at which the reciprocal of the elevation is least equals 285.0 km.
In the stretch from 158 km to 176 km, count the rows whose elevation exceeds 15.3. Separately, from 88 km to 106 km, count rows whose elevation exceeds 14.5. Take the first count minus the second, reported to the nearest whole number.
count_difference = -3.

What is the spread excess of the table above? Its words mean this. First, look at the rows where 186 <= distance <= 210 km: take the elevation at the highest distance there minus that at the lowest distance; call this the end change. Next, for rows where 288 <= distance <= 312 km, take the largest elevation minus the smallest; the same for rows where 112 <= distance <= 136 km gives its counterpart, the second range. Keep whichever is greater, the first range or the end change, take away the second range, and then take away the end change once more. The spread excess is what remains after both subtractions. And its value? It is 2.0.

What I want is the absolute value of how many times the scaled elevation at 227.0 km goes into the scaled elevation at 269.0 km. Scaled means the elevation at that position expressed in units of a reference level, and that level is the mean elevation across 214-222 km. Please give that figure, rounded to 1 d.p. 1.3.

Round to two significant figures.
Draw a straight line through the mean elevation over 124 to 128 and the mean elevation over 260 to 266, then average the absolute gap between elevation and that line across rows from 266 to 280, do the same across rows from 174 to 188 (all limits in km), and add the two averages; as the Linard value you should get 3.6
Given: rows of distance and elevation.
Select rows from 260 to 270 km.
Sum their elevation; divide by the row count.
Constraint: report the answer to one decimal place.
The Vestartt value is 13.6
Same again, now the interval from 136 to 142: 17.4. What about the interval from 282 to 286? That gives 14.7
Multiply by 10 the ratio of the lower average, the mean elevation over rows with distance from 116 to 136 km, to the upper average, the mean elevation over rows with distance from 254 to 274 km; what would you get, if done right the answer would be 14.7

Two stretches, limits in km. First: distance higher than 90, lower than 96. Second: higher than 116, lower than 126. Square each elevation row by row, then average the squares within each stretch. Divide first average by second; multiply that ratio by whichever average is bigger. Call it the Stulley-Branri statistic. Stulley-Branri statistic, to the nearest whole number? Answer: 363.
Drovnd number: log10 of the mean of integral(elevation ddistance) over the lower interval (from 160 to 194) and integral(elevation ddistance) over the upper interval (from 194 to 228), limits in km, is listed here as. 2.69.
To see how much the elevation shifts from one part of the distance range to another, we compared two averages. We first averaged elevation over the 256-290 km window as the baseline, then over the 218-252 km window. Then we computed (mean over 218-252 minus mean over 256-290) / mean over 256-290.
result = -0.14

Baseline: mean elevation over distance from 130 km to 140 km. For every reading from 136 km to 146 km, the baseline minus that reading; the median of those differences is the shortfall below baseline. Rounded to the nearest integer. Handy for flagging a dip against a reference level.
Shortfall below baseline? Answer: 1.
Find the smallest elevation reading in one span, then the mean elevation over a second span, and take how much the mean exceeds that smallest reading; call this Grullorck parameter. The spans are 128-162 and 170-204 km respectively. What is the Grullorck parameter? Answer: 0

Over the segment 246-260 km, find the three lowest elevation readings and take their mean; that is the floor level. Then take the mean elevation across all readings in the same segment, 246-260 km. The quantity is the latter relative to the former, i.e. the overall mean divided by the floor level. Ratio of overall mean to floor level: 1.13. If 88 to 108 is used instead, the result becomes 1.03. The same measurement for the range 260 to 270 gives 1.05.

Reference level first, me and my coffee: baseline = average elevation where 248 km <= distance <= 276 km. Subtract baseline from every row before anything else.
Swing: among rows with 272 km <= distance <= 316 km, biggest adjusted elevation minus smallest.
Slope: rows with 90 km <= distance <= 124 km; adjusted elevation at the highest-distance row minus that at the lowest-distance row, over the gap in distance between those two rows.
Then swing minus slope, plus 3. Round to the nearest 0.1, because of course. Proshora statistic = 5.0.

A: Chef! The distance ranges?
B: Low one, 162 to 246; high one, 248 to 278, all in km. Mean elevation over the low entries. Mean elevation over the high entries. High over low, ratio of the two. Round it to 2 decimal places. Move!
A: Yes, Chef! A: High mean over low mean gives 0.92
